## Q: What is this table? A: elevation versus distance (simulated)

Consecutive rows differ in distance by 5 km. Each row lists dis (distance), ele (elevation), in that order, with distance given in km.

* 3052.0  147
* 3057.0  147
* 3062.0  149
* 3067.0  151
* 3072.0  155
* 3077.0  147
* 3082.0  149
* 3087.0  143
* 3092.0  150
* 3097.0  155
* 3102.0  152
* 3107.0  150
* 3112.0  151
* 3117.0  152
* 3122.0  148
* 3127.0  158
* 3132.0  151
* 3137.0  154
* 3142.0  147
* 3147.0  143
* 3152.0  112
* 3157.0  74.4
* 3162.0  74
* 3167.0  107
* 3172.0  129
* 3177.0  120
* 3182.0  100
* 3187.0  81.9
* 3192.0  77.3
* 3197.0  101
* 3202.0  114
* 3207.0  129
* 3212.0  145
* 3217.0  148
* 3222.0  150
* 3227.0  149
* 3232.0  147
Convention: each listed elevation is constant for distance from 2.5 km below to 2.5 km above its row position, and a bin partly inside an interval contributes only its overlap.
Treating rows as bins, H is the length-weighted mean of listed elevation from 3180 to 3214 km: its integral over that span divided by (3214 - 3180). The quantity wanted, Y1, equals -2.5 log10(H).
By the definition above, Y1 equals -5.1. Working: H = 106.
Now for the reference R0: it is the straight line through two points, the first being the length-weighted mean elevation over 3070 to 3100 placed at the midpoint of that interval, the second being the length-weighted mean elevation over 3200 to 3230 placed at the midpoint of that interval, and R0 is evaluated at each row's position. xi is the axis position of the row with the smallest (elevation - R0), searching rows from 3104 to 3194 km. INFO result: 3162.0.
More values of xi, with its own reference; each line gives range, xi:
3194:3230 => 3197.0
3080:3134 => 3087.0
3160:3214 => 3162.0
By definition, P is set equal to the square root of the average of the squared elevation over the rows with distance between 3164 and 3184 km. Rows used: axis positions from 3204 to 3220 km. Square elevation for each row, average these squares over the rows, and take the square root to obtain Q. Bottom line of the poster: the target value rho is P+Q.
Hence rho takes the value 255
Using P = 114.6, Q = 141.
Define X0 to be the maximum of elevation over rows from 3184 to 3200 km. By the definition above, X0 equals 101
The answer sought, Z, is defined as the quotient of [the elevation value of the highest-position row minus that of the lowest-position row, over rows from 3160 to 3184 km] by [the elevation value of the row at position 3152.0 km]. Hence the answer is 0.23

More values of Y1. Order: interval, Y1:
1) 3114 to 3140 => -5.5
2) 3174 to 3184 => -5.1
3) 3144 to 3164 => -5.0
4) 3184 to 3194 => -4.8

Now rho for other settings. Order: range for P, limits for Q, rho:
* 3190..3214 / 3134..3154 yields 256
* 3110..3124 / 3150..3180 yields 255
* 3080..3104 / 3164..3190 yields 259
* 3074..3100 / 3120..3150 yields 299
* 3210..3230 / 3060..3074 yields 300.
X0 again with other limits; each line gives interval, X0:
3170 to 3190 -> 129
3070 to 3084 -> 155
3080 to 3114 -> 155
